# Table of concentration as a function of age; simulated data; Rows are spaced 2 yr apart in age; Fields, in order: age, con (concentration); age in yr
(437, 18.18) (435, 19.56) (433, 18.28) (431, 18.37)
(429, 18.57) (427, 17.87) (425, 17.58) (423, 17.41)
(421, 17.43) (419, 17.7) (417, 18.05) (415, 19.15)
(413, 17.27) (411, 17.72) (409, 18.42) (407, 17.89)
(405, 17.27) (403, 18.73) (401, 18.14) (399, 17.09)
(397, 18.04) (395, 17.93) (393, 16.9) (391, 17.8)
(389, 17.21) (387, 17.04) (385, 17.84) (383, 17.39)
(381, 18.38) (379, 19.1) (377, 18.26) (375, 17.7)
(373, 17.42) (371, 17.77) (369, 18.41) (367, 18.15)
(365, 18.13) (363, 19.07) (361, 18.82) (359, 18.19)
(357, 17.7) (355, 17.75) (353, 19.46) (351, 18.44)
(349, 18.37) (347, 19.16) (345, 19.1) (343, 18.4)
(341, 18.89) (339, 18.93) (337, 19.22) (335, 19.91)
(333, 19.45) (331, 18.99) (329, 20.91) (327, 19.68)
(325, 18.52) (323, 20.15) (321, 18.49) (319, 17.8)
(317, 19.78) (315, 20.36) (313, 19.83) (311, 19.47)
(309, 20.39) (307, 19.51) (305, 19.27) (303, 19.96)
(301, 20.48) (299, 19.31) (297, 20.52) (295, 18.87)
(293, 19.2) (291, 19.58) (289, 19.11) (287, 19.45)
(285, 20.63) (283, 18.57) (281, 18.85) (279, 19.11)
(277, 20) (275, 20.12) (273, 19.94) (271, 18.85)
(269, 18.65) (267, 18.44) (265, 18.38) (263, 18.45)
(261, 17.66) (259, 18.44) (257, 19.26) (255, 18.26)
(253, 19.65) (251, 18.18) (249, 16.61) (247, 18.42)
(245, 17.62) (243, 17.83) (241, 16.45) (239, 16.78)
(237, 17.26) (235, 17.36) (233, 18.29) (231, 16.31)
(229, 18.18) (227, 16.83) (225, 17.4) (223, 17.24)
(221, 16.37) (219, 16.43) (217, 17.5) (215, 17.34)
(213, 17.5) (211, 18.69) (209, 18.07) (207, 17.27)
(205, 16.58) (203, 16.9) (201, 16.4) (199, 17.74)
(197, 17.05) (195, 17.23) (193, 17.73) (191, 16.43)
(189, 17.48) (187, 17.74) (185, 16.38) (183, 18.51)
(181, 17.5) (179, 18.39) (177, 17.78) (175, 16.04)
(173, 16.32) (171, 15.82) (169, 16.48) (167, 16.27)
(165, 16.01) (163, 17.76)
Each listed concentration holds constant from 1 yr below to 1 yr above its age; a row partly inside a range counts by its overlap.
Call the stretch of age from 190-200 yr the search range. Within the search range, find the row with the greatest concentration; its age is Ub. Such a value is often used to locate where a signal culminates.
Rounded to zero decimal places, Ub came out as 199 yr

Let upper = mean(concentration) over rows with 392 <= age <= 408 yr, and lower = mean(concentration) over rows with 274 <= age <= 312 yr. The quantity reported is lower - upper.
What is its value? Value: 1.85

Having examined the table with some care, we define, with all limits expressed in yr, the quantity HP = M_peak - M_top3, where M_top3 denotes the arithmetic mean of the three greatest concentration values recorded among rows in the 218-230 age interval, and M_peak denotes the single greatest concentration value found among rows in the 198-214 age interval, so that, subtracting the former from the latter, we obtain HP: 1.1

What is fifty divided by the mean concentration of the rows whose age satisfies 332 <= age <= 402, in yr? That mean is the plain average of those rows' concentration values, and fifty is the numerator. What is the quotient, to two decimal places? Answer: 2.74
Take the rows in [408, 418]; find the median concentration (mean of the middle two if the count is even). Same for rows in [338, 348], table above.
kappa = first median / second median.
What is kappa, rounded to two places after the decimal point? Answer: 0.95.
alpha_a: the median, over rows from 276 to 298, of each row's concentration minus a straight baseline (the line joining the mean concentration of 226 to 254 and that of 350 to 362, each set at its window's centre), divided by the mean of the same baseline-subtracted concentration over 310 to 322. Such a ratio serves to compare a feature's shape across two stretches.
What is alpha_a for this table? 1.08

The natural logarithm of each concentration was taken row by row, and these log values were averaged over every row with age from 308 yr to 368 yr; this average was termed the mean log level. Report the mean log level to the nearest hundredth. 2.95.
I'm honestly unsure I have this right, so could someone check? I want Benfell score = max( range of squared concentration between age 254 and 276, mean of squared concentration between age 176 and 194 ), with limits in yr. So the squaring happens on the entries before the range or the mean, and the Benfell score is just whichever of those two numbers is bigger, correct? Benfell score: 308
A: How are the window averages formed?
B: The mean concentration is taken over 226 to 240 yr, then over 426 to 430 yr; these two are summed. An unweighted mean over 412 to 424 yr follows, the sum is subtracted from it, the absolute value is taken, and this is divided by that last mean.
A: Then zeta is 0.99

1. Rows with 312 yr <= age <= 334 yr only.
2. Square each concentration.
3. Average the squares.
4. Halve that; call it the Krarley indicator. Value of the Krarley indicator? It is 190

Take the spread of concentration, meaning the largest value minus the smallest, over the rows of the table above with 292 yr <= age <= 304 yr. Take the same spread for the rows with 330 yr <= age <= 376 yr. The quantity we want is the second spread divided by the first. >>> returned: 1.5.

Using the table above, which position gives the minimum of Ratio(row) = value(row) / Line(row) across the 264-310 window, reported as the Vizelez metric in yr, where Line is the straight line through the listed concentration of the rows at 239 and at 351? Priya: 283 yr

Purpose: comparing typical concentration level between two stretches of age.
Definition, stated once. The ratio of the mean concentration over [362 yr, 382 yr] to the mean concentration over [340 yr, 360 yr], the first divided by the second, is 0.98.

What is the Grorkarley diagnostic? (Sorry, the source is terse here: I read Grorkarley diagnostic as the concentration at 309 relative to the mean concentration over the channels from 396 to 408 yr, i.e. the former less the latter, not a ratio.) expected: 2.5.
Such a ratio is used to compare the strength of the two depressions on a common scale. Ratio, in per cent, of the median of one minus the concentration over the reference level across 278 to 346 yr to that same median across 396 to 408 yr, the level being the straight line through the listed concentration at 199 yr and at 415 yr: -83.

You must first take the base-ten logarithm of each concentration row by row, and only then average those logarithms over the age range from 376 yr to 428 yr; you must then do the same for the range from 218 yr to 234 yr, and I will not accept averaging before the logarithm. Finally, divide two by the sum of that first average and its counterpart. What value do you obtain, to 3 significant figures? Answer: 0.805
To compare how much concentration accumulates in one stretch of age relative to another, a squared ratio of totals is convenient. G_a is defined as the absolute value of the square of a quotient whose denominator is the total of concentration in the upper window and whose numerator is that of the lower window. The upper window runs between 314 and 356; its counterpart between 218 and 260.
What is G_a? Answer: 0.84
